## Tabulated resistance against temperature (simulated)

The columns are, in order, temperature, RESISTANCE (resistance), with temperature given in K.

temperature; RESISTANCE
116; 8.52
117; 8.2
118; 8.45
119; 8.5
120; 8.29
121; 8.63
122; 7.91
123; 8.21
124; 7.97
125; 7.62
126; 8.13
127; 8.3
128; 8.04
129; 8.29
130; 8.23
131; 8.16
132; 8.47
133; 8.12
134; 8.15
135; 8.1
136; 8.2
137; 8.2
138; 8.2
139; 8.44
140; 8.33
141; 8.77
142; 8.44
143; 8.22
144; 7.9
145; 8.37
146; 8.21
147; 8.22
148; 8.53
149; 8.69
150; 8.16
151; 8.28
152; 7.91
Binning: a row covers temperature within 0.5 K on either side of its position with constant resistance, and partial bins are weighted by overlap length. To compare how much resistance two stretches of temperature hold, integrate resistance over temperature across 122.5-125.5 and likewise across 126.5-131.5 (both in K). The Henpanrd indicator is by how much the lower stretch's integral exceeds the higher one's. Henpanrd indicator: -17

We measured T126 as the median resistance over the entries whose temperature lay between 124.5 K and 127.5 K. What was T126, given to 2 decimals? 8.13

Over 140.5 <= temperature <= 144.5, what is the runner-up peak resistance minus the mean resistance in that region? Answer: 0.11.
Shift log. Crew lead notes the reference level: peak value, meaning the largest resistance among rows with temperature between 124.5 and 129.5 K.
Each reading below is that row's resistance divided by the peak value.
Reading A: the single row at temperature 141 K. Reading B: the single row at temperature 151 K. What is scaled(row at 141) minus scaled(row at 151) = 0.06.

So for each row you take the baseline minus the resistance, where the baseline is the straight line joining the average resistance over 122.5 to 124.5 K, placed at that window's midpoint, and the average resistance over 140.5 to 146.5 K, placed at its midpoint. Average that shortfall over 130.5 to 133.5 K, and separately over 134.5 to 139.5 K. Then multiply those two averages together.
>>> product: -0.0010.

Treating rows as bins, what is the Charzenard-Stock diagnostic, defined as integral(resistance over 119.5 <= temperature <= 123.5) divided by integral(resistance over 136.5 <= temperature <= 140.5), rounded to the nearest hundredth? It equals 1.00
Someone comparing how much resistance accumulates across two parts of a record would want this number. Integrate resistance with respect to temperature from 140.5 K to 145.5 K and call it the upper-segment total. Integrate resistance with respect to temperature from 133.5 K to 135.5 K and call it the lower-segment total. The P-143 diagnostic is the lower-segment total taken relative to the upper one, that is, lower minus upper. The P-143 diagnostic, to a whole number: -25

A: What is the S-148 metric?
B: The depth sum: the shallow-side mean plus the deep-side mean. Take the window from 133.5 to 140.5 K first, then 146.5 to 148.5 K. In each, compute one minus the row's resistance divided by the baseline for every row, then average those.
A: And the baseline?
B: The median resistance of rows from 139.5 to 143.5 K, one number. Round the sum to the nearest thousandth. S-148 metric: 0.020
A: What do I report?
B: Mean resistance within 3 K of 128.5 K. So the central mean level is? 8.19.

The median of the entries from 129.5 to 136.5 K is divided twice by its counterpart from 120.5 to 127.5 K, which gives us 0.123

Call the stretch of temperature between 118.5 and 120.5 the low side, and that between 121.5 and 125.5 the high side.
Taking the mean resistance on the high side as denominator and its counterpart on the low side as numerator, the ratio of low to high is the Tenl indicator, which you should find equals 1.06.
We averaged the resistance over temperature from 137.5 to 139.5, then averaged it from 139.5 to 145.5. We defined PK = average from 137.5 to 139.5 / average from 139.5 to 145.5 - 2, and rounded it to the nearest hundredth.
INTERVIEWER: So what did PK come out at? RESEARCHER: -1.00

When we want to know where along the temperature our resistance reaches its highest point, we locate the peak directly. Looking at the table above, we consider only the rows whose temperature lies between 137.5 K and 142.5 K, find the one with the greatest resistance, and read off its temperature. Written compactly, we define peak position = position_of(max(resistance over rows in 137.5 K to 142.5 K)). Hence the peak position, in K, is 141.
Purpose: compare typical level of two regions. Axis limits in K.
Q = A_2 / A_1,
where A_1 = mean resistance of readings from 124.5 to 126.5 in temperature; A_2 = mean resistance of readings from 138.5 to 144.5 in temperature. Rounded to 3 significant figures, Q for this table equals 1.06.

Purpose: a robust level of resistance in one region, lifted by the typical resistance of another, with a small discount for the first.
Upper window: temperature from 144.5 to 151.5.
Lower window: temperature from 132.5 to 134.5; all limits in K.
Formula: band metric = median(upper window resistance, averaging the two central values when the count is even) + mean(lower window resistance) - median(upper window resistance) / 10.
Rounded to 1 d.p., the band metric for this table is 15.6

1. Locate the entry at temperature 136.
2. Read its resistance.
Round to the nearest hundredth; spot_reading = 8.20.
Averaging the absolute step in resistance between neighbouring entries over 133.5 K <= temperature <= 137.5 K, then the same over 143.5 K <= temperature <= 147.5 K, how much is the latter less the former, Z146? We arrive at 0.2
